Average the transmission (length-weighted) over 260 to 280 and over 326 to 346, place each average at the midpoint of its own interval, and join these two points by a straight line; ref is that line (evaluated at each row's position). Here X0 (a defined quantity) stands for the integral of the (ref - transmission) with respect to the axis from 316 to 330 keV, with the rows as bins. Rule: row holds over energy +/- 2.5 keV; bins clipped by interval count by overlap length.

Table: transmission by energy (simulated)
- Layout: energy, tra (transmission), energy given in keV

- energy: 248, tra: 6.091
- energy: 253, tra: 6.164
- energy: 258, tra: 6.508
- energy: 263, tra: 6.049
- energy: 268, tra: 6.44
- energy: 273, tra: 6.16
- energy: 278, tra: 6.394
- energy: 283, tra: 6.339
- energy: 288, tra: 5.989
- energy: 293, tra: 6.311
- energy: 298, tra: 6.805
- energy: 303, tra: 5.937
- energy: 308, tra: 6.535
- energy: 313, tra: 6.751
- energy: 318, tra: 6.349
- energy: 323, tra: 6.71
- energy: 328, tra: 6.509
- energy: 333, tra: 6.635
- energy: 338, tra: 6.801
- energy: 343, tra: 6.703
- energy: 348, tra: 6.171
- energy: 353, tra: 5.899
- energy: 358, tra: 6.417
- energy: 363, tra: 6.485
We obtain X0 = 0.7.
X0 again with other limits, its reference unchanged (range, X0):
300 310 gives 2.2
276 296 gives 1.8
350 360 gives 6.2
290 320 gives 0.9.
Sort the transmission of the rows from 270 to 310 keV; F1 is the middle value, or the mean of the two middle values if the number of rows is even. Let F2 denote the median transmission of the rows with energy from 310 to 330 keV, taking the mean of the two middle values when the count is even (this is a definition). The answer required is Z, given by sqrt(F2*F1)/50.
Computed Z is 0.1293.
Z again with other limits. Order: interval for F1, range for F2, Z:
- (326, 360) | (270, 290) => 0.1276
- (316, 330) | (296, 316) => 0.1315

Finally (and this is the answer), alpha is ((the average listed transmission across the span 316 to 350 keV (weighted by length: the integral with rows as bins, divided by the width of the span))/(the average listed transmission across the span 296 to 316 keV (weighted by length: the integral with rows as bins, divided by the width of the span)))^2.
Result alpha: 1.02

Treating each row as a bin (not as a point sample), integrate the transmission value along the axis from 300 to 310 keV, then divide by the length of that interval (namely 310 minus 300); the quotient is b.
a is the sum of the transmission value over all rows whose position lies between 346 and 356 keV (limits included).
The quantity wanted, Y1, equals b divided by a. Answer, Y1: 0.518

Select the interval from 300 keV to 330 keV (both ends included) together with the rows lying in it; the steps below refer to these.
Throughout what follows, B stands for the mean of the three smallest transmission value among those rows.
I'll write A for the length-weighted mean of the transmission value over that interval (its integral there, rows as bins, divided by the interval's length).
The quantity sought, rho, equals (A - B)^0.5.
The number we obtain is 0.453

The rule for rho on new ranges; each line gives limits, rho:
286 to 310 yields 0.488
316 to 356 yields 0.577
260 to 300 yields 0.491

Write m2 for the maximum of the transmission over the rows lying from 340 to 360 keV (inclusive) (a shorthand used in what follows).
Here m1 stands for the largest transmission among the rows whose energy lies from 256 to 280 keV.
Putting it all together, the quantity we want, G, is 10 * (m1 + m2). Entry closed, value 132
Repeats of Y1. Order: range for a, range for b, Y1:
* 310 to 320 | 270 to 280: 0.479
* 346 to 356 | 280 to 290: 0.512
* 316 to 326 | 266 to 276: 0.482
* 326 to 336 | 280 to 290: 0.470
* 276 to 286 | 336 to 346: 0.528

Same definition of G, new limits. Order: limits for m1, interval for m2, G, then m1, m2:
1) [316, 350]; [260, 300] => 136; 6.801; 6.805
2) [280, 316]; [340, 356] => 135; 6.805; 6.703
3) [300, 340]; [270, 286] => 132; 6.801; 6.394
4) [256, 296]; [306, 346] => 133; 6.508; 6.801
